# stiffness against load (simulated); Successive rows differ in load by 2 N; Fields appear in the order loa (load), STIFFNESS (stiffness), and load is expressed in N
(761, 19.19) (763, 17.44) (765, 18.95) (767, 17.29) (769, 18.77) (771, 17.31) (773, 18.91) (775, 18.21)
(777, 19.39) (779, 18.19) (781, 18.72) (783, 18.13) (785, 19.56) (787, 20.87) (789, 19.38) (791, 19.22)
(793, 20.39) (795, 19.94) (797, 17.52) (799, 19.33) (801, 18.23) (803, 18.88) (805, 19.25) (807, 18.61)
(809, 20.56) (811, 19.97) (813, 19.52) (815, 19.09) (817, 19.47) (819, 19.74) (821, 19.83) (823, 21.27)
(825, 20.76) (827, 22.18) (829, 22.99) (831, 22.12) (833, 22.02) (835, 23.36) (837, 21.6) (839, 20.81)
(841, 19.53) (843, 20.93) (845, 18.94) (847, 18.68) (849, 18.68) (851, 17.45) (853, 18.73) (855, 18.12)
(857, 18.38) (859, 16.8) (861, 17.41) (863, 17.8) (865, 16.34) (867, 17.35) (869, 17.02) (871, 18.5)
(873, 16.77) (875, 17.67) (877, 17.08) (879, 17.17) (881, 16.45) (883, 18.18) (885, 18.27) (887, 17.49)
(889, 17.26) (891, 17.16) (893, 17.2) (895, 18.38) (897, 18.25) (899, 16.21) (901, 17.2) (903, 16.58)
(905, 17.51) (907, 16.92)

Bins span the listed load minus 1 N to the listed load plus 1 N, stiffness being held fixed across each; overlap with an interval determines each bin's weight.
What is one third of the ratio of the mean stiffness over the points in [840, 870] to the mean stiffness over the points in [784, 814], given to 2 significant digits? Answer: 0.31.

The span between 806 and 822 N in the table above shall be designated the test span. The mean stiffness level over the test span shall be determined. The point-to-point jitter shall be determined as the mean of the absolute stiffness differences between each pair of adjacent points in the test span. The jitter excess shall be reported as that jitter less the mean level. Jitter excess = -19.0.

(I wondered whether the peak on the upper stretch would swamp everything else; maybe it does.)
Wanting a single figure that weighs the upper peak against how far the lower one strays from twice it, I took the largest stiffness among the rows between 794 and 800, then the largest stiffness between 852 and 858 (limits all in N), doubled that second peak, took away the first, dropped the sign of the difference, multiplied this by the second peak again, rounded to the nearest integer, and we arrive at 328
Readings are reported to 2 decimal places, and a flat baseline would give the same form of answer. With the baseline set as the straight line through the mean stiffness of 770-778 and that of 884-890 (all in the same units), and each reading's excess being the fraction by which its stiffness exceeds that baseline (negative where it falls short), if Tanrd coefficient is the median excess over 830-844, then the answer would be 0.20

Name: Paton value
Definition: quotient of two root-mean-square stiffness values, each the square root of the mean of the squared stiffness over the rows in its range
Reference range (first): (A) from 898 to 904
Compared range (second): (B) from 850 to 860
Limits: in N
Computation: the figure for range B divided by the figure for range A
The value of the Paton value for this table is 1.07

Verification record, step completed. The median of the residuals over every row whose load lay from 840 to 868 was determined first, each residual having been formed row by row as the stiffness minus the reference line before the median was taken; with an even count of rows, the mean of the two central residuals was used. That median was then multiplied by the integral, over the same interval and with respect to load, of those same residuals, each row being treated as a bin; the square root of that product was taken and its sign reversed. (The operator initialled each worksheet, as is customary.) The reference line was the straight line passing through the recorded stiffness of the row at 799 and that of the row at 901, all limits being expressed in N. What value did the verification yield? -0.4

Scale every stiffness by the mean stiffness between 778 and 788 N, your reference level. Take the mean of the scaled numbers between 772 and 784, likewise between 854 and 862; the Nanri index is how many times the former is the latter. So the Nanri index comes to 1.05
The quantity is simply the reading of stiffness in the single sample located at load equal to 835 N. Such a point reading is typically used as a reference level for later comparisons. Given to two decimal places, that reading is 23.36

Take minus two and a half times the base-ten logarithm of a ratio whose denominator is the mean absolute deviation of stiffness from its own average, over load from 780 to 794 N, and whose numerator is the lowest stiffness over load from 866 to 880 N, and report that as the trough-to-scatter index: -3.46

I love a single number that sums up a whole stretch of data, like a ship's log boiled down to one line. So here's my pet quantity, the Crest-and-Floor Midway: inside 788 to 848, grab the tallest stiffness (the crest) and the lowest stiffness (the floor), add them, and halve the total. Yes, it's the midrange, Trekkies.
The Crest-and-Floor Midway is 20.4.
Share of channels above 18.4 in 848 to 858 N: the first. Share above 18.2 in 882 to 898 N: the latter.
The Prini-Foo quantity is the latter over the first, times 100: 94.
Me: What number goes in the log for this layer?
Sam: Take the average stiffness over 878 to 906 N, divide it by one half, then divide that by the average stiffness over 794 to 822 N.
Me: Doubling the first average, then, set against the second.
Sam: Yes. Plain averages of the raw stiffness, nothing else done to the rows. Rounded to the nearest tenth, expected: 1.8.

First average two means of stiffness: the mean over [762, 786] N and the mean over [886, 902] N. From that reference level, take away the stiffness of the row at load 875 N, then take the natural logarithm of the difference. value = -1.47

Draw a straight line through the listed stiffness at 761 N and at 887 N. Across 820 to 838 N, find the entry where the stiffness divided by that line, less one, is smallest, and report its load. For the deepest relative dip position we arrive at 821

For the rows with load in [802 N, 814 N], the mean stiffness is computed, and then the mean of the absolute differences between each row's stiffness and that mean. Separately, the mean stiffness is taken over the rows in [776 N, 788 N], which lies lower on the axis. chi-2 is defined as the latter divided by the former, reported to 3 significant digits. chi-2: 34.7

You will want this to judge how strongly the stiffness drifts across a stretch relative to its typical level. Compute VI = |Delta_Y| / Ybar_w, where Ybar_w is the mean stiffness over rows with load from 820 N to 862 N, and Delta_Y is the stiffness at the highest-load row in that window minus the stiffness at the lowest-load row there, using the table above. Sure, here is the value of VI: 0.12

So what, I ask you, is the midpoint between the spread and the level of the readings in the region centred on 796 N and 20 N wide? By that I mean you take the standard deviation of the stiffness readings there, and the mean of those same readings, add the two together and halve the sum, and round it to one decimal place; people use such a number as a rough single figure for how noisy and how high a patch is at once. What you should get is 10.1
